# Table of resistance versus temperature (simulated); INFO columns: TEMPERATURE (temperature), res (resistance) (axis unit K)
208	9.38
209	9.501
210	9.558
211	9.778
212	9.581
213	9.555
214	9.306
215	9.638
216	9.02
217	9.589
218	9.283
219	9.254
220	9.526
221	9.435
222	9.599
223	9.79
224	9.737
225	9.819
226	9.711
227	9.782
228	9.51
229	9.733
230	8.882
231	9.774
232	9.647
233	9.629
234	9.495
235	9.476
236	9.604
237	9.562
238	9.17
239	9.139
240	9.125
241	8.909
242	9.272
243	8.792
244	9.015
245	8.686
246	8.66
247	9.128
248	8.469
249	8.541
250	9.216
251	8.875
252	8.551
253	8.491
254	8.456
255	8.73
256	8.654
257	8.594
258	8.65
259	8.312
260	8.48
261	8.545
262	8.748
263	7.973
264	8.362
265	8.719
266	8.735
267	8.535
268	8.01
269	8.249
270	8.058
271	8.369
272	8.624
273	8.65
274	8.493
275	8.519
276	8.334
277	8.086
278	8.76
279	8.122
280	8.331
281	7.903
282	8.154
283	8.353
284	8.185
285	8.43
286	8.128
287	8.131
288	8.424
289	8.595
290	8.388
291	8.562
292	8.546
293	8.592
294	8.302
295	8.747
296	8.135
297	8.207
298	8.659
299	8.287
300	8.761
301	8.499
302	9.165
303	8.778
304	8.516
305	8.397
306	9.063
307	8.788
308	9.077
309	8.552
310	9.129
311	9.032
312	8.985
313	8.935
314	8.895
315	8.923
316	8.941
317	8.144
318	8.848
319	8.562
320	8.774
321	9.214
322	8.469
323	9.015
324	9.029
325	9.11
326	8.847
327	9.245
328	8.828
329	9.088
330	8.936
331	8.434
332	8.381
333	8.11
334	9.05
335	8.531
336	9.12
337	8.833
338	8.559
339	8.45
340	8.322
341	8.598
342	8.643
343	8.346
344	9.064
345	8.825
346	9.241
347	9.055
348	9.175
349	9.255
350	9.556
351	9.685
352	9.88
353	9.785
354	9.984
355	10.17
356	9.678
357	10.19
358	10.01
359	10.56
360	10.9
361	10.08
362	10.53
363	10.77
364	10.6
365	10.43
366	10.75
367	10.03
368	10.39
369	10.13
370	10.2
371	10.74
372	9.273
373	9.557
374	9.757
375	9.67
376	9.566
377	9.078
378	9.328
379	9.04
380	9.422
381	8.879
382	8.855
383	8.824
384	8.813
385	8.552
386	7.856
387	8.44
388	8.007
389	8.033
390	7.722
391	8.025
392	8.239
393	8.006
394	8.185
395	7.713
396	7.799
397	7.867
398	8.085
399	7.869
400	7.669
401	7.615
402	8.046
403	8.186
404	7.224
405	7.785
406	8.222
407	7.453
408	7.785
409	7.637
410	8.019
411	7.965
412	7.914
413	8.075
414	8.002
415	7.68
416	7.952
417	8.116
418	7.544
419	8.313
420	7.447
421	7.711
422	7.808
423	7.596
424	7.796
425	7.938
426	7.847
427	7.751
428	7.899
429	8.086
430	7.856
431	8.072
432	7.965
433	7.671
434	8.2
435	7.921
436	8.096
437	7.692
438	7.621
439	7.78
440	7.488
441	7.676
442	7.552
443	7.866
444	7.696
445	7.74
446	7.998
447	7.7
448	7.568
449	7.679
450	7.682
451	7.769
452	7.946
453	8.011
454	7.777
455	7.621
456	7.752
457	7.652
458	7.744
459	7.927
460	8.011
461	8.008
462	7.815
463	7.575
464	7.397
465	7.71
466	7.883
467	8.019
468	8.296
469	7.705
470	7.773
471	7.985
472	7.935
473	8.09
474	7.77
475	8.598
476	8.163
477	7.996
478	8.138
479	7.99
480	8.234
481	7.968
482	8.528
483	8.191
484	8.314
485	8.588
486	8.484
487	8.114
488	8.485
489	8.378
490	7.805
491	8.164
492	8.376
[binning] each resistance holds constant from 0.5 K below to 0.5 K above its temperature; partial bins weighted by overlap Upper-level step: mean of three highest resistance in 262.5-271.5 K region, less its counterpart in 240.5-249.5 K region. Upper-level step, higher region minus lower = -0.48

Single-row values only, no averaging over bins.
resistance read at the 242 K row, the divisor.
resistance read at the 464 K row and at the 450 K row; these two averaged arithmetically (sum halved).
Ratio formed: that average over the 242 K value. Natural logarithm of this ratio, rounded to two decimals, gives -0.21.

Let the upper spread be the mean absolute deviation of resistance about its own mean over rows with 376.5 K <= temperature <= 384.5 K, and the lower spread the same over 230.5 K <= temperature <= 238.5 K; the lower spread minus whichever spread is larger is -0.06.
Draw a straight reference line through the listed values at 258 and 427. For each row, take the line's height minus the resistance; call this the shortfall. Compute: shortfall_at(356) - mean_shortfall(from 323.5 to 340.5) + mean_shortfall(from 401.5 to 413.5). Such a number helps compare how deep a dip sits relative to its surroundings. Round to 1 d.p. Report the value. -1.1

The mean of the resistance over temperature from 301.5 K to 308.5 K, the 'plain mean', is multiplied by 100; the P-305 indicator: 883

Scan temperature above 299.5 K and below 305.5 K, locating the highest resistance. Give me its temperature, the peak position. 302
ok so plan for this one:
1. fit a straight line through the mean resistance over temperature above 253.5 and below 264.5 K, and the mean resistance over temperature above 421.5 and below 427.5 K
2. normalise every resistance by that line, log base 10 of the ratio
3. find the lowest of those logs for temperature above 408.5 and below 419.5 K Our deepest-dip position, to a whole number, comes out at 418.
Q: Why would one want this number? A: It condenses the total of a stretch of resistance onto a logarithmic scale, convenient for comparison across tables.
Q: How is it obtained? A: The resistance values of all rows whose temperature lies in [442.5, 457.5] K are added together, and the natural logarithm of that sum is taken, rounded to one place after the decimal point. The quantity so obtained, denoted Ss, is 4.8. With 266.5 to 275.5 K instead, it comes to 4.3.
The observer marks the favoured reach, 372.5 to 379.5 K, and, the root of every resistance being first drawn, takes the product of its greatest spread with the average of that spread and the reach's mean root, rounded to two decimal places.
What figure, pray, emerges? 0.19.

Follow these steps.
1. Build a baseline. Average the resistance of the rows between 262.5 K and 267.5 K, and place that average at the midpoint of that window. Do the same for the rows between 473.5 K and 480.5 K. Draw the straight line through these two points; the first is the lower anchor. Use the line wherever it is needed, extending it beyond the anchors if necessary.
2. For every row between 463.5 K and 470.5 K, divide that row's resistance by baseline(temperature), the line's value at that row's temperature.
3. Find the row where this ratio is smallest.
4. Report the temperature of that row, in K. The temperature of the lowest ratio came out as 464 K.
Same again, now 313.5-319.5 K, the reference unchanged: 317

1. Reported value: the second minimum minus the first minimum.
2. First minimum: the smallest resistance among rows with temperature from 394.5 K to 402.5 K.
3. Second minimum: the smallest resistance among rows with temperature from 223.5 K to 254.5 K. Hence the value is 0.84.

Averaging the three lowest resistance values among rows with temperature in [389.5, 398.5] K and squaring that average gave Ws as 60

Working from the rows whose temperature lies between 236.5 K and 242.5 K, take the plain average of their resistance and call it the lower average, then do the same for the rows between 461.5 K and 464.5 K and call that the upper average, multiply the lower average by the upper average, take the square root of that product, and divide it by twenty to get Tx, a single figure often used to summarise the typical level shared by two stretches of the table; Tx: 0.418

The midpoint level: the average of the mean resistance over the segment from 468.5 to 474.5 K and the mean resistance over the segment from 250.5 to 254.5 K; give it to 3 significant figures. 8.23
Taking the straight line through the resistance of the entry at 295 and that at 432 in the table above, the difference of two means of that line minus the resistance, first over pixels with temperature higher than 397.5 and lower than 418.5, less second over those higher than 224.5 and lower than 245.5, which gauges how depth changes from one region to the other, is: 0.5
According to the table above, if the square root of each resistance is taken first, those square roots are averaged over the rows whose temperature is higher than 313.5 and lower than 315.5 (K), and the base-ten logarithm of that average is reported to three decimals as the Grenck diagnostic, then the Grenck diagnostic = 0.475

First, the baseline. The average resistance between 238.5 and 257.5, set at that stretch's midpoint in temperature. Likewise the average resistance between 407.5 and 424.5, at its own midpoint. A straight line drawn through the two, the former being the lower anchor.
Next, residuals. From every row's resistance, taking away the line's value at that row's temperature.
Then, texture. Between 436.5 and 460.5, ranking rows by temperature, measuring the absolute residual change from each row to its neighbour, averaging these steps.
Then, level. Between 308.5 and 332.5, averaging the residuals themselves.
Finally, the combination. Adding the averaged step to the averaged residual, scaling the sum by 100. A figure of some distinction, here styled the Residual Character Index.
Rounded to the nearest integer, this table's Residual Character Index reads 61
